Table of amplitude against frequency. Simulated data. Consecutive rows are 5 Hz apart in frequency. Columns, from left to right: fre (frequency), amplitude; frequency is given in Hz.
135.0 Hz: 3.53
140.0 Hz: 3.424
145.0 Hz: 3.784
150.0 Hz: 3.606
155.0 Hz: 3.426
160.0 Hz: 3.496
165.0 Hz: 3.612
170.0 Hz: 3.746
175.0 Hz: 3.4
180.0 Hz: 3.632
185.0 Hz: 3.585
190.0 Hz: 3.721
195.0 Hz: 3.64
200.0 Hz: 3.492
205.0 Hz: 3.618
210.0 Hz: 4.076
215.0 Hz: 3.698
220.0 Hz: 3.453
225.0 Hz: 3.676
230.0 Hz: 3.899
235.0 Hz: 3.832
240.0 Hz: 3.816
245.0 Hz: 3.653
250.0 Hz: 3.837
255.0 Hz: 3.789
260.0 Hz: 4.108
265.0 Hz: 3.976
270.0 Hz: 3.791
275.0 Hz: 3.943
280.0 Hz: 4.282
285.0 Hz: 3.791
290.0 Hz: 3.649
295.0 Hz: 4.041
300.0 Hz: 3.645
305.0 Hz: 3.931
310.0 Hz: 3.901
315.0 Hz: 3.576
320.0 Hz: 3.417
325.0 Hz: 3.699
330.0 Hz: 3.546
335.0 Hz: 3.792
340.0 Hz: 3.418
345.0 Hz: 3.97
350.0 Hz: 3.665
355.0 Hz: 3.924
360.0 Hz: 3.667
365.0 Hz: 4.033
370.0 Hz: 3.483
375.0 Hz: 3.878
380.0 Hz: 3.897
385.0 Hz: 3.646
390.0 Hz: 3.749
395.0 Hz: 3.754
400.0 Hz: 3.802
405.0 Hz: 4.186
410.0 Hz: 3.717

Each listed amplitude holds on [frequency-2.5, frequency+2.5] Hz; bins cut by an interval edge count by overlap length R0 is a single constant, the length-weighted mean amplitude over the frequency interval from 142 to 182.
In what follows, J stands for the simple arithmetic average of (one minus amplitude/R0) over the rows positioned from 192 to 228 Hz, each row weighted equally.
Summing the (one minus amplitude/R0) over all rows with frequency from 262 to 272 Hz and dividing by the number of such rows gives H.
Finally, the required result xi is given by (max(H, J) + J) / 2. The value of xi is -0.022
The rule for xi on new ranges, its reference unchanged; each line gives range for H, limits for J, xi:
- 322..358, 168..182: -0.002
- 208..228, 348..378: -0.046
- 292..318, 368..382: -0.047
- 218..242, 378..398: -0.046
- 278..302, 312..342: 0.003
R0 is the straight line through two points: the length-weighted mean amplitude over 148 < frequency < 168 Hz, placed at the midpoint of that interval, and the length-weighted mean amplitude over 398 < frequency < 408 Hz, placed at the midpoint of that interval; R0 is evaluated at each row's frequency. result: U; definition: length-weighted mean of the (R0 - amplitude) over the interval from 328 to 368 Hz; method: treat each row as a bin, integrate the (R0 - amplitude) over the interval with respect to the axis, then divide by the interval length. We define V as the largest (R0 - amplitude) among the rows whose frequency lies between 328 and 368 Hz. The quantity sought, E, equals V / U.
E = 3.3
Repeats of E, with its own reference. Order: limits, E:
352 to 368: 4.5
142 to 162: -2.2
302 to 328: 3.3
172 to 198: -20.5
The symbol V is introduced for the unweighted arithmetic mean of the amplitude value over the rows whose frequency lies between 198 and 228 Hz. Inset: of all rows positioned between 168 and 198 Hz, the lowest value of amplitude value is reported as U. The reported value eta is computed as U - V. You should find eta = -0.27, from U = 3.4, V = 3.67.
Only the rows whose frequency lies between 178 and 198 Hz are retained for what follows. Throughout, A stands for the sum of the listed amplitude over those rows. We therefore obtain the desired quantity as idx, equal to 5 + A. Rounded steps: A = 15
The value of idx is 20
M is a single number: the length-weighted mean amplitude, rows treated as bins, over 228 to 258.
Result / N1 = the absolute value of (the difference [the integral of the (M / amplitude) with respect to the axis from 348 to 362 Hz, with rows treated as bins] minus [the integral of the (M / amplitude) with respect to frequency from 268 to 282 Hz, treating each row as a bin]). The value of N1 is 1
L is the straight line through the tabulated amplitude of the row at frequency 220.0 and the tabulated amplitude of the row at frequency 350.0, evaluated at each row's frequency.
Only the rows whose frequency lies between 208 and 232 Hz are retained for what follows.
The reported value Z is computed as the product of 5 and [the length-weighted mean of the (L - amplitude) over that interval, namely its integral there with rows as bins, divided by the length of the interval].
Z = -1.49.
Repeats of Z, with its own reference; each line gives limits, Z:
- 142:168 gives -1.19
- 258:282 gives -2.39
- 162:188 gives -1.08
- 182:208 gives -1.04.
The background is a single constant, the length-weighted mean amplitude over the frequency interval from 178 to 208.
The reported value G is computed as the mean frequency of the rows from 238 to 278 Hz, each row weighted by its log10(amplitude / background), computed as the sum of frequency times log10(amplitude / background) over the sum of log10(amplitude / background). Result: 260.4 Hz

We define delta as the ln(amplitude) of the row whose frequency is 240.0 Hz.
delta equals 1.339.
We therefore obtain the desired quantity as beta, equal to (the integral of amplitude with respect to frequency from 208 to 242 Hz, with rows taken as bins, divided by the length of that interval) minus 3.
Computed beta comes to 0.77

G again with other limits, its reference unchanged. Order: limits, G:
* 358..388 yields 372.2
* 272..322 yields 286.2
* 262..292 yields 275.5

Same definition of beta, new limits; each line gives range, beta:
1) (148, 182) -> 0.56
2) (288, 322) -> 0.74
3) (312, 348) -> 0.64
